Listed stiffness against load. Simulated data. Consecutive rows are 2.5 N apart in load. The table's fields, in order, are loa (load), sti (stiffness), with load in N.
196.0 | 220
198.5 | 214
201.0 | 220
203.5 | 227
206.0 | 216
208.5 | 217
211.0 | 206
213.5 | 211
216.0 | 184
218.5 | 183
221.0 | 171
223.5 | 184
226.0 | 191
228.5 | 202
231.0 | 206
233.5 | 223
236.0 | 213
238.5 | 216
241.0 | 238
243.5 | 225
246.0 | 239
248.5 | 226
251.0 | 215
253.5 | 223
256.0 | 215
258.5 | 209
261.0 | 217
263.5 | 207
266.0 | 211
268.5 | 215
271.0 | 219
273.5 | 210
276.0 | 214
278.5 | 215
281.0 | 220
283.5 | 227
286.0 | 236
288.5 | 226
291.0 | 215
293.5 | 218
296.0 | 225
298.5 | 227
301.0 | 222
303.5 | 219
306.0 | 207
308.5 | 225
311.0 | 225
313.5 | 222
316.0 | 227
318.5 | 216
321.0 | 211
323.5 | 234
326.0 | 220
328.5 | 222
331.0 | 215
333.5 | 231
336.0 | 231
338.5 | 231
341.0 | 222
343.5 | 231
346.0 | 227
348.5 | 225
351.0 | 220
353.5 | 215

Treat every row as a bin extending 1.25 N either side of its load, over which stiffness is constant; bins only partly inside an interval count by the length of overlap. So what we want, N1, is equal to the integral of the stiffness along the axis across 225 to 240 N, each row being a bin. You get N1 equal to 3139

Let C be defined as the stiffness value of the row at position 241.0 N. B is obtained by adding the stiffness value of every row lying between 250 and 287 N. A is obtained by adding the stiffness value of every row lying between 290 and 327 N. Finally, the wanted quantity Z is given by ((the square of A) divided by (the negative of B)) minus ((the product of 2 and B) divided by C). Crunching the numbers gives -3401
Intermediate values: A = 3313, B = 3253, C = 238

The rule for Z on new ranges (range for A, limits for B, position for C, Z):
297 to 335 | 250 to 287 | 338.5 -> -3423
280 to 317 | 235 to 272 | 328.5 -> -3424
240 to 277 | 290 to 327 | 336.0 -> -3282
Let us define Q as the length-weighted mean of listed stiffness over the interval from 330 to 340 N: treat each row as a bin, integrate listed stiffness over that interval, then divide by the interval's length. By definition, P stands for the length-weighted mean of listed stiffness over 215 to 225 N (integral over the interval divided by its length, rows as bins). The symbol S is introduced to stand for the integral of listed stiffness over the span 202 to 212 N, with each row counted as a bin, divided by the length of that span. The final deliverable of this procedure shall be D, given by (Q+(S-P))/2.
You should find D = 132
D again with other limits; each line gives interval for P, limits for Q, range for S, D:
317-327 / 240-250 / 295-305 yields 117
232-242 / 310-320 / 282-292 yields 113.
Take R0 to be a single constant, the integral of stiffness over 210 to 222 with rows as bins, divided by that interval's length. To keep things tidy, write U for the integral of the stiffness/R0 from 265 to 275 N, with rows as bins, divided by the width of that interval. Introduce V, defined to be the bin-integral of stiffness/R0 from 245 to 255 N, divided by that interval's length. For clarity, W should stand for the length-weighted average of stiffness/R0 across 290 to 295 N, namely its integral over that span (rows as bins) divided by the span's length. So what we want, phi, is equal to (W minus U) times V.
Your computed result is 0.02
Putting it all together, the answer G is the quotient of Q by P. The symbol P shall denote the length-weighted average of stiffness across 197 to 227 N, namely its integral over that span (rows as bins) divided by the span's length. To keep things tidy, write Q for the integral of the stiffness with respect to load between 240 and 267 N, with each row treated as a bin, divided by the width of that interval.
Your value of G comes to 1.09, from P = 202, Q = 220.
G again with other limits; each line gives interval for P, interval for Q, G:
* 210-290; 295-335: 1.04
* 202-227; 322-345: 1.13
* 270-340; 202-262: 0.95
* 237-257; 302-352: 0.99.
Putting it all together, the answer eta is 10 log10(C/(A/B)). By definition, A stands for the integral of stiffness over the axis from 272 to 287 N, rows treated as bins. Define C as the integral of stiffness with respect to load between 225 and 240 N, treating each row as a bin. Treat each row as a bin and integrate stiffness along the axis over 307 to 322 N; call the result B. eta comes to 35.0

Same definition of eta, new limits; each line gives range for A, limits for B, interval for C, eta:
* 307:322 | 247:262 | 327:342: 35.2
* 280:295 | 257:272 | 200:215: 34.9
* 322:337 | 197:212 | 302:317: 35.0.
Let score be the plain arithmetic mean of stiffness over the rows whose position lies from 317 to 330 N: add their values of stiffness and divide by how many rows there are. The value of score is 221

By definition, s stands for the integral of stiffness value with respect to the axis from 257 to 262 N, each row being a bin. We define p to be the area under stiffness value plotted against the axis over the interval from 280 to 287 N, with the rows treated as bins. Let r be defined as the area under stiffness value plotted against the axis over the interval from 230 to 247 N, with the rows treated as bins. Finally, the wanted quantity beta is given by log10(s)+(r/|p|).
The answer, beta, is 5.4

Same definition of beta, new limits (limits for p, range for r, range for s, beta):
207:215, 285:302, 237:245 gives 5.5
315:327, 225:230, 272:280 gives 3.6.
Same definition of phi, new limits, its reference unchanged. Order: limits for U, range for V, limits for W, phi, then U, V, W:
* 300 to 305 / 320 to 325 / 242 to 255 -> 0.04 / 1.15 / 1.17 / 1.18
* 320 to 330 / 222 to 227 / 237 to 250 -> 0.03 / 1.16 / 0.98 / 1.19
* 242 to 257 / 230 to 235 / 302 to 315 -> -0.03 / 1.17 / 1.12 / 1.15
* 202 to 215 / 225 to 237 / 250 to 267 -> -0.01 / 1.12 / 1.08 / 1.12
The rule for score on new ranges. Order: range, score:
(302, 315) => 220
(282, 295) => 224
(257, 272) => 213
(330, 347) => 227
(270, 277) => 214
